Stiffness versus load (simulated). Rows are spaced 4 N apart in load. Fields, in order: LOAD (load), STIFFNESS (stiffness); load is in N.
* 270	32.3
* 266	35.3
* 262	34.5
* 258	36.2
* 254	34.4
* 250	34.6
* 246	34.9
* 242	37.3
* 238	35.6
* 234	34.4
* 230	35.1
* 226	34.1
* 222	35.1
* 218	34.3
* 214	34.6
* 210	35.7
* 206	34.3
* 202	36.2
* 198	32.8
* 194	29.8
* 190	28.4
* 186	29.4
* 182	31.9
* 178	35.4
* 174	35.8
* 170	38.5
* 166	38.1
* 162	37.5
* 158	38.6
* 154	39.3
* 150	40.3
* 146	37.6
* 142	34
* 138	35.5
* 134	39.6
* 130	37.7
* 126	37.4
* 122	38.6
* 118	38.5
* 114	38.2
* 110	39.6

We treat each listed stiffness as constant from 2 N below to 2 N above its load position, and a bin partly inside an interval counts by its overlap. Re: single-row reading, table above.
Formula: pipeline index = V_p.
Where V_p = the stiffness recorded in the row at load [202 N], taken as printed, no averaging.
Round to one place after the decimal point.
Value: 36.2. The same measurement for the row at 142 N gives 34.0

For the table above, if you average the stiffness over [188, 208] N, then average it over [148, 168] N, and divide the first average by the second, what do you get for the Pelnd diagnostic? 0.83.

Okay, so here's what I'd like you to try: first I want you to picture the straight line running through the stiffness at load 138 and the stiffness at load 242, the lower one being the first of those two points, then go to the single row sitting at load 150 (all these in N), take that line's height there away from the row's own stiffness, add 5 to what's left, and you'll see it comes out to 10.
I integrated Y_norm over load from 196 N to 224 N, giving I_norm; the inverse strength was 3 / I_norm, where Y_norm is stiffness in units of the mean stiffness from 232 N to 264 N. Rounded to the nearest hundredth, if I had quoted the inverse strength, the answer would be 0.11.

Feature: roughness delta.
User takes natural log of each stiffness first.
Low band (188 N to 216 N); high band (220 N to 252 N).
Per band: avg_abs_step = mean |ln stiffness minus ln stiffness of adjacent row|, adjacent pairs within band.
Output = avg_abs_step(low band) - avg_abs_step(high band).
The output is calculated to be 0.028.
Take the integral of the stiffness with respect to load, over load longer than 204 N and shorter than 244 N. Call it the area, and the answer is 1402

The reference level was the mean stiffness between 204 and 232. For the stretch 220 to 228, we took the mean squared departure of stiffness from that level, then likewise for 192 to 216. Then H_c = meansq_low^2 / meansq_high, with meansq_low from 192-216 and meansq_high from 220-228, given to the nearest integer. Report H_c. 102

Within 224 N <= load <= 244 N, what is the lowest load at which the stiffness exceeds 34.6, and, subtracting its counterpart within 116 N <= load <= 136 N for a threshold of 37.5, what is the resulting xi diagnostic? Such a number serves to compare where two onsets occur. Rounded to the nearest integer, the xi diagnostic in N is 112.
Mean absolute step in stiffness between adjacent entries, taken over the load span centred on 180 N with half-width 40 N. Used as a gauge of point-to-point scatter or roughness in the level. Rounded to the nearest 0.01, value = 1.72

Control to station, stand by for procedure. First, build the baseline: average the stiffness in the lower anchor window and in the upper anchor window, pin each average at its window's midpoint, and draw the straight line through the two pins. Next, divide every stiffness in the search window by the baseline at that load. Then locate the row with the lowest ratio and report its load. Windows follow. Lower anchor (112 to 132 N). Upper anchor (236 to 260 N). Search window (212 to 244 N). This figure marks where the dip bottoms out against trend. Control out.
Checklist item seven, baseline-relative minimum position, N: 226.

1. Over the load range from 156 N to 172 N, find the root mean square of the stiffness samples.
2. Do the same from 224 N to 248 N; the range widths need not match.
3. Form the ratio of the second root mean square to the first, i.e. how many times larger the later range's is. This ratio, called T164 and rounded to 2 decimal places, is 0.92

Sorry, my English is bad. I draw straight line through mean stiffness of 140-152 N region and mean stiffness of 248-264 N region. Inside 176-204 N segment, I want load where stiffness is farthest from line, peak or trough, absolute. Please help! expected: 190 N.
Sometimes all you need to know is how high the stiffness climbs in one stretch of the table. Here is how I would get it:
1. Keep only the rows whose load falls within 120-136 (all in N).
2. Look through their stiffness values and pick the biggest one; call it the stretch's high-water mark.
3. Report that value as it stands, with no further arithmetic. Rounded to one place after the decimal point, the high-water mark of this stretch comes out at 39.6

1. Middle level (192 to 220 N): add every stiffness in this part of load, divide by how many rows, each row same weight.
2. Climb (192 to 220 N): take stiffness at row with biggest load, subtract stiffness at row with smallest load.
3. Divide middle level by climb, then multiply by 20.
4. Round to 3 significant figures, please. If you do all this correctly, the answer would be 151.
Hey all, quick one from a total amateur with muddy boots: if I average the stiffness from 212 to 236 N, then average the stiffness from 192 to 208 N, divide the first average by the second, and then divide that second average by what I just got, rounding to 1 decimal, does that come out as 32.0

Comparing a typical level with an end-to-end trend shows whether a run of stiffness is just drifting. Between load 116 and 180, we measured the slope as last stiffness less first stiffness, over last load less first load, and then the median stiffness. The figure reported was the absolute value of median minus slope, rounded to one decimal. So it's 38.0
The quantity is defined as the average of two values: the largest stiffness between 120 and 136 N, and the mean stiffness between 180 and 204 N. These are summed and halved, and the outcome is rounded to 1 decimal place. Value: 35.5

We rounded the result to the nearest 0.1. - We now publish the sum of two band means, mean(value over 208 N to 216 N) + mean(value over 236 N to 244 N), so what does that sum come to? 71.6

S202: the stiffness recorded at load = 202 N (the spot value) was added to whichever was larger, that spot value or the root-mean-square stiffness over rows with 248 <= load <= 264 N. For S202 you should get 72.4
